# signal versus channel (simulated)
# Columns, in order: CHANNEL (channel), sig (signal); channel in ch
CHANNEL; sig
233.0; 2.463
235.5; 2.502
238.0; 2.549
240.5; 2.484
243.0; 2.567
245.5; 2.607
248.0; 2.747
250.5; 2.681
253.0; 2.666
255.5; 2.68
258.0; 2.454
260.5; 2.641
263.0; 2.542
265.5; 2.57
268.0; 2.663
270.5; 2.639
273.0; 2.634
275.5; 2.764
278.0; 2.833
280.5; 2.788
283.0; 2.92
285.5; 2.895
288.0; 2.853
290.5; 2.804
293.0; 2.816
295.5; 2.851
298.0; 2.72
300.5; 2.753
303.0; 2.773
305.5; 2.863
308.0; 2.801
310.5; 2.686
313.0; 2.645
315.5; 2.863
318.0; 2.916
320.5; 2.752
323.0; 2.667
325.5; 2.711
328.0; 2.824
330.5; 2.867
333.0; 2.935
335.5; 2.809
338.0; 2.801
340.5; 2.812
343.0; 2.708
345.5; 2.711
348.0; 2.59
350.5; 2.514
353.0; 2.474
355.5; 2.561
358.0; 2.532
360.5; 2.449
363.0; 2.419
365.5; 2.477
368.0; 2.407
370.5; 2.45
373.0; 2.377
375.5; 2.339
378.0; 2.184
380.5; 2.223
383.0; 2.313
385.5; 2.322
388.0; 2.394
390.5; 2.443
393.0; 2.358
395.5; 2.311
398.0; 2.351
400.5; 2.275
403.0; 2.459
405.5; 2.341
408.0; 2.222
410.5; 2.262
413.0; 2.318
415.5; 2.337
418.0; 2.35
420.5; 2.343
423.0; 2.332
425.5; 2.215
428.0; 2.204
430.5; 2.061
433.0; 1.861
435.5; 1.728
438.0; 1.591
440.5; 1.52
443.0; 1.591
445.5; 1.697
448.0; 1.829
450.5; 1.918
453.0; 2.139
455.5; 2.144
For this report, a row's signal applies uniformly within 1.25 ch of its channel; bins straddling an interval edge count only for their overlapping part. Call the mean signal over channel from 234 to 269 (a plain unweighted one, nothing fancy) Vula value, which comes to 2.6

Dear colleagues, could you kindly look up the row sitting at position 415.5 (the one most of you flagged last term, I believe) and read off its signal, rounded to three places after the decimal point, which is 2.337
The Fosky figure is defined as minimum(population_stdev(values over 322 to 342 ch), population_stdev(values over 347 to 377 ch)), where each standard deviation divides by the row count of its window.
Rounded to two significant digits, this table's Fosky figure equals 0.072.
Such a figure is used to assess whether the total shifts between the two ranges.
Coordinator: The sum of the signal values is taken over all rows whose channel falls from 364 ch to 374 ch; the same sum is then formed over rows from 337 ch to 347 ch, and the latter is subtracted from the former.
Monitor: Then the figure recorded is -1.3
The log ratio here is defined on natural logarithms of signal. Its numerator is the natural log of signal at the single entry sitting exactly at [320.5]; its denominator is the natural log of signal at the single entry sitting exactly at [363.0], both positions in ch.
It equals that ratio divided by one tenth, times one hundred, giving 1146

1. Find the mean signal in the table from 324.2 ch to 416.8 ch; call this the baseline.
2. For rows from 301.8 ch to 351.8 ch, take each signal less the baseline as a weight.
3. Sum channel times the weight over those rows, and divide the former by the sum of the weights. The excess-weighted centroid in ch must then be 324.9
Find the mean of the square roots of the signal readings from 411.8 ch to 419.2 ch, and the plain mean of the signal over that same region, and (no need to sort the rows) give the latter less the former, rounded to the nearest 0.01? 0.81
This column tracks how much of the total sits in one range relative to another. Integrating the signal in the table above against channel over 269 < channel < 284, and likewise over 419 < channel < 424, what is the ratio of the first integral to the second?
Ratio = 3.5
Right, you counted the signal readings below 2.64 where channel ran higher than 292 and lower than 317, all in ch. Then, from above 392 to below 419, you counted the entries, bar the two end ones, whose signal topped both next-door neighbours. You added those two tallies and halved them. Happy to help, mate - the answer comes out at 1.0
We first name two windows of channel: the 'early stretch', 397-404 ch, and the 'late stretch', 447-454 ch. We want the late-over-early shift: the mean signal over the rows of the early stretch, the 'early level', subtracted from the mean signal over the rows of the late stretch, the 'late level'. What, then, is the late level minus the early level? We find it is -0.40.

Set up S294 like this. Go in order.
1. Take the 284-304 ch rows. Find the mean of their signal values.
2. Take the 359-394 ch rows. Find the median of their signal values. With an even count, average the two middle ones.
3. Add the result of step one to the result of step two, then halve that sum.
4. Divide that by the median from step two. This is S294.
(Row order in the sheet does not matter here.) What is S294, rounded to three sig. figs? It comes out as 1.09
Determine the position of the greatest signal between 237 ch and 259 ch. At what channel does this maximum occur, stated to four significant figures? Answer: 248.0 ch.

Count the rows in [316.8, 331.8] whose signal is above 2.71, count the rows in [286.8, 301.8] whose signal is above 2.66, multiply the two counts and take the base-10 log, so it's 1.5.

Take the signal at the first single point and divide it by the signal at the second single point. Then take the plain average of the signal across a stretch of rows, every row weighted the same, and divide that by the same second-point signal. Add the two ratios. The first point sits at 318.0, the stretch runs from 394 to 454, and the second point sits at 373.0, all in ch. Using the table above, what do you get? 2.11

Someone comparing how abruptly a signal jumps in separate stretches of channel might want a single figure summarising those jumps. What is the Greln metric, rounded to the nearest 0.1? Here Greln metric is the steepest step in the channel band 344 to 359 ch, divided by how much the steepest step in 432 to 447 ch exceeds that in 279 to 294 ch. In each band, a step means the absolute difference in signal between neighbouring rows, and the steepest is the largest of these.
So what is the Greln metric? 24.2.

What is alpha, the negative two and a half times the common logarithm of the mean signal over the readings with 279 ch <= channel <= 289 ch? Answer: -1.14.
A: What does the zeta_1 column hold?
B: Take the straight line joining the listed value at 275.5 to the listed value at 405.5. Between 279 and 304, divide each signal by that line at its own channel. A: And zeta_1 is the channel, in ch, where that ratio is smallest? 298.0 ch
